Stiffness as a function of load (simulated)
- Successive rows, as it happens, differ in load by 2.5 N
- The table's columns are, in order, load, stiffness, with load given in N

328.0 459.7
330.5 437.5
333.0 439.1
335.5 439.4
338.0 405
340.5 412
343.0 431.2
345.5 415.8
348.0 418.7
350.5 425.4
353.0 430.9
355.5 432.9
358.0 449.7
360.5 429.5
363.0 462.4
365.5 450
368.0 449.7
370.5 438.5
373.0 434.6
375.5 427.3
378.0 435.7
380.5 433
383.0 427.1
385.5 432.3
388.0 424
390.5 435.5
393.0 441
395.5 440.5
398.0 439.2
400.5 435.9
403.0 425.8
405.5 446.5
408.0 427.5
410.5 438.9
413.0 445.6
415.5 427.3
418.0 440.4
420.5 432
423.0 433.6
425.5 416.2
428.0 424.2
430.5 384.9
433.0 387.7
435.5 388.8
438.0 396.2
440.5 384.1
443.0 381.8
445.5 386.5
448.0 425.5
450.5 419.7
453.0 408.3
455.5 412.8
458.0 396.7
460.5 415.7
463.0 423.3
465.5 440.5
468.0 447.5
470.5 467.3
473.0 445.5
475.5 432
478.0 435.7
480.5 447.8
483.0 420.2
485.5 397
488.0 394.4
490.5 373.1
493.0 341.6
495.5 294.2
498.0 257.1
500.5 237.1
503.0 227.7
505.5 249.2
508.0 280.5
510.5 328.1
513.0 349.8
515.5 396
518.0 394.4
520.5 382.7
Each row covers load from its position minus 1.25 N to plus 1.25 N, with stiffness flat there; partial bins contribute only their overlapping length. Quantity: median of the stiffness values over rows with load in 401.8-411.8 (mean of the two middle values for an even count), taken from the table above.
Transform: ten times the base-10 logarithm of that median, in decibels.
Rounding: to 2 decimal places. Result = 26.37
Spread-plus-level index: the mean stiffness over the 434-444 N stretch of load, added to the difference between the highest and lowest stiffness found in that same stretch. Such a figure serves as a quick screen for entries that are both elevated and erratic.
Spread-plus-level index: 402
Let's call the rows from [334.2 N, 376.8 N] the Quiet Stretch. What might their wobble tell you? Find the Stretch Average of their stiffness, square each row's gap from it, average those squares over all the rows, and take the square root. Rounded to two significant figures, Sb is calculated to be 15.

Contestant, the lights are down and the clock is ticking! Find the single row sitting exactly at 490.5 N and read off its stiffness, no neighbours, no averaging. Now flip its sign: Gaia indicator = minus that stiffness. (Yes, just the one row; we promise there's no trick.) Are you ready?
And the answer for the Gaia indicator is -373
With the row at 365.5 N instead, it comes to -450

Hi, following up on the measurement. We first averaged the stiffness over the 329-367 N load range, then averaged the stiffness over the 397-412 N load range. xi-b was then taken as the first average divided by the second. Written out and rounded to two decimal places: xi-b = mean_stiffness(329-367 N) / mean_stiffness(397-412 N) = 0.99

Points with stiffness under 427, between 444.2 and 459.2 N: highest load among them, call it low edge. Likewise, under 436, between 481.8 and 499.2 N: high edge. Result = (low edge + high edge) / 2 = 478.0 N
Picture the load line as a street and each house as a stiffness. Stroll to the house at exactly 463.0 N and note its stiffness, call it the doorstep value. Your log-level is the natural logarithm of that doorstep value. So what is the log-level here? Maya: 6.05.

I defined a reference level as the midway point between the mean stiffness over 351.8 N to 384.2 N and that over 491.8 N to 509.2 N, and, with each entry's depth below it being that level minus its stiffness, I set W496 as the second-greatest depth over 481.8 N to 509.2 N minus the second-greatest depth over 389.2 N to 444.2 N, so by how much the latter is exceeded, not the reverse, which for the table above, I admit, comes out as 147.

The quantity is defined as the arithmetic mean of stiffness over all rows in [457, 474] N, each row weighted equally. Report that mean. 434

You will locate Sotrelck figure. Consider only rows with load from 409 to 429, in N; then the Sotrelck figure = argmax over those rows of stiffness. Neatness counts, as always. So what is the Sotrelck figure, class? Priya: 413.0 N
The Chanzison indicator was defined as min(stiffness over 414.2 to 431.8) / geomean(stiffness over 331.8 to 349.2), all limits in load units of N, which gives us 0.91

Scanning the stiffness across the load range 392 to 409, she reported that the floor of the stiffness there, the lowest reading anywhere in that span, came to 425.8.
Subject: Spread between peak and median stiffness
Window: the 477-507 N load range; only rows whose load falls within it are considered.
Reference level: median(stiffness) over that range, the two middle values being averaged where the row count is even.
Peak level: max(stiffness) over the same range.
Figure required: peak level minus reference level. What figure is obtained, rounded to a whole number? 90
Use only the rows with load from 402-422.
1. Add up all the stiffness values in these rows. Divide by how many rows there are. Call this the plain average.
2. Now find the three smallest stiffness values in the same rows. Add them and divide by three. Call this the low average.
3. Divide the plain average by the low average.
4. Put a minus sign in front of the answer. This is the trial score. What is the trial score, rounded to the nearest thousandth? -1.020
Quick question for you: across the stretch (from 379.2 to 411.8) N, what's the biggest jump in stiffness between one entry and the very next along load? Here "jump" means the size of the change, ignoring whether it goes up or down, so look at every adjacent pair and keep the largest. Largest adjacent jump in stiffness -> 21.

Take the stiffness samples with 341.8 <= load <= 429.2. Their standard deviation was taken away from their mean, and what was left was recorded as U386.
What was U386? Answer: 424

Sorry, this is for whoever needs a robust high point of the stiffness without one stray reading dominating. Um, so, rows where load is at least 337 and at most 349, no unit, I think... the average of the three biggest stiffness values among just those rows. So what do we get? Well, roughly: 422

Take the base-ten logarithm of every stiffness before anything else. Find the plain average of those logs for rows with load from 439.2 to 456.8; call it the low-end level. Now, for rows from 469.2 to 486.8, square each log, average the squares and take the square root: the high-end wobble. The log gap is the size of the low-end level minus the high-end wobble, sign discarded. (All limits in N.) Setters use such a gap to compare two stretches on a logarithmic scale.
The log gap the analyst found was 0.034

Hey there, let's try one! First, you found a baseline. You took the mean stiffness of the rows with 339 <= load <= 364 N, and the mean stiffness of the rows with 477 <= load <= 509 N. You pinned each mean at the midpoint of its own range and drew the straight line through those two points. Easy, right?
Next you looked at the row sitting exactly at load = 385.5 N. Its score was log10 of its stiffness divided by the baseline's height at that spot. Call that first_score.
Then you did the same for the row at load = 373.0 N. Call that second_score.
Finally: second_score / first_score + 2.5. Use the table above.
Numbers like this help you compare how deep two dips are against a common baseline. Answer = 3.24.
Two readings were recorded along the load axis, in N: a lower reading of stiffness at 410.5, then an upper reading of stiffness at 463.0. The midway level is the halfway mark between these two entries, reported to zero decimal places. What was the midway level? 431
